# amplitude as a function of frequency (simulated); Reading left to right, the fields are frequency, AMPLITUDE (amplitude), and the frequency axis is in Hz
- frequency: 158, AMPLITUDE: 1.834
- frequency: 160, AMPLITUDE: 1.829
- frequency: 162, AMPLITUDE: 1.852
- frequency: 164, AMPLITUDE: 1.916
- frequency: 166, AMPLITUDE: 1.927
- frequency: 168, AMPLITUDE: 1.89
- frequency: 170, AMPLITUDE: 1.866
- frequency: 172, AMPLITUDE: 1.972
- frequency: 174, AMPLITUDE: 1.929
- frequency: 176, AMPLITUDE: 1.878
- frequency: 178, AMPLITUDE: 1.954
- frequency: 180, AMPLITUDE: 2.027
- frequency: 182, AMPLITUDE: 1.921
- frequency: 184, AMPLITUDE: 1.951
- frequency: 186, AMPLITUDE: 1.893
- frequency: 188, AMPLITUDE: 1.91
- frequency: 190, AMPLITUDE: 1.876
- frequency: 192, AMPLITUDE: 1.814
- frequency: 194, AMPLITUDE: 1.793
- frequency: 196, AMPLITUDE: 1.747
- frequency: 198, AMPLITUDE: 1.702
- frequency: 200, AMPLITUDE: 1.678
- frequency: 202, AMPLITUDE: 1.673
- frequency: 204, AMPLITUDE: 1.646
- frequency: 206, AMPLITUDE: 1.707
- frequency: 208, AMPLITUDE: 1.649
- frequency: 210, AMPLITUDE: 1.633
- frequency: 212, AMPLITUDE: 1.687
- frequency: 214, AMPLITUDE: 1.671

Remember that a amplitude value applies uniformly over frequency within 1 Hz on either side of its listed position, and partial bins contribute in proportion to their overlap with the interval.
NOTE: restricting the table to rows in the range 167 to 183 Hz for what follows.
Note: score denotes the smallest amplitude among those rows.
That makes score 1.866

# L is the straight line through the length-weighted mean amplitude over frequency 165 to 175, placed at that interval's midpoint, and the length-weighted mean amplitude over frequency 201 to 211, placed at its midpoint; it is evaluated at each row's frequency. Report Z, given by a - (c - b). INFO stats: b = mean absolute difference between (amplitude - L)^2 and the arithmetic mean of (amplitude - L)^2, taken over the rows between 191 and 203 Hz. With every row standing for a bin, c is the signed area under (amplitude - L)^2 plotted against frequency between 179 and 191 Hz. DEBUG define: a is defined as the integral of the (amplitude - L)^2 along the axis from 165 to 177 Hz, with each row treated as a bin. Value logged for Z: -0.16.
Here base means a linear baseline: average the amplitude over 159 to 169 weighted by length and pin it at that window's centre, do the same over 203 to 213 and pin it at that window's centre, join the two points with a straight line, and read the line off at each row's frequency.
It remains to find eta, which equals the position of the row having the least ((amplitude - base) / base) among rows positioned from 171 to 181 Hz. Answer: 176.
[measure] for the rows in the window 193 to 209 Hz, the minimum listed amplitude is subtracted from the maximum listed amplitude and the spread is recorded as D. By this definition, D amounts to 0.147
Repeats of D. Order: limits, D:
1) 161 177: 0.120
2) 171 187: 0.149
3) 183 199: 0.249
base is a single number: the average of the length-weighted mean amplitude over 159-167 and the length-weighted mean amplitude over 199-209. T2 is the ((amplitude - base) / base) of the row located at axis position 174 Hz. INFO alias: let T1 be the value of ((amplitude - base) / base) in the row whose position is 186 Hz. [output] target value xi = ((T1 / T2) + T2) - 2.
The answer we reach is -1.15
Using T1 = 0.07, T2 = 0.086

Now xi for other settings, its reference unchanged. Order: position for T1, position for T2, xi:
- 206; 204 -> -1.54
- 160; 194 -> 1.10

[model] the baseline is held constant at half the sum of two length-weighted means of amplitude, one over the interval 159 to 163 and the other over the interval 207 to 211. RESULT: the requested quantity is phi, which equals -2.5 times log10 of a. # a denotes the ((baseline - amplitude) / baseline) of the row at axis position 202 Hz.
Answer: 3.5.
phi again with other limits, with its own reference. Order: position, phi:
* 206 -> 4.3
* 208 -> 3.2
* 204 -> 3.2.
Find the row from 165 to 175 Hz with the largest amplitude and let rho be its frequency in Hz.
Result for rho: 172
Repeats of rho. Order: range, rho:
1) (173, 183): 180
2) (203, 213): 206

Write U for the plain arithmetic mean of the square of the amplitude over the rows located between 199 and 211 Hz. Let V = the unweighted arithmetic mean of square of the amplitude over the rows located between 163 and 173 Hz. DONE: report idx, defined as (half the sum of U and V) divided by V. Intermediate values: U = 2.77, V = 3.67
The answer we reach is 0.88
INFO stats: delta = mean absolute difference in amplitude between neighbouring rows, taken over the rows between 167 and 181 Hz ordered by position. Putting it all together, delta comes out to 0.062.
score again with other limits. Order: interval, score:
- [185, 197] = 1.747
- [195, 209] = 1.646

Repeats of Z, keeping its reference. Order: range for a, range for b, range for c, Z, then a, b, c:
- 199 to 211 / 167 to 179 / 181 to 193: -0.11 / 0.008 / 0.0024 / 0.12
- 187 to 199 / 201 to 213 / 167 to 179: 0.02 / 0.060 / 0.0014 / 0.04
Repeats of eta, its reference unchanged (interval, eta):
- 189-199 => 198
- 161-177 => 162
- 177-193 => 192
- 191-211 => 204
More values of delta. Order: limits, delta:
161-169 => 0.037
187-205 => 0.033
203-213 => 0.047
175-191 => 0.056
